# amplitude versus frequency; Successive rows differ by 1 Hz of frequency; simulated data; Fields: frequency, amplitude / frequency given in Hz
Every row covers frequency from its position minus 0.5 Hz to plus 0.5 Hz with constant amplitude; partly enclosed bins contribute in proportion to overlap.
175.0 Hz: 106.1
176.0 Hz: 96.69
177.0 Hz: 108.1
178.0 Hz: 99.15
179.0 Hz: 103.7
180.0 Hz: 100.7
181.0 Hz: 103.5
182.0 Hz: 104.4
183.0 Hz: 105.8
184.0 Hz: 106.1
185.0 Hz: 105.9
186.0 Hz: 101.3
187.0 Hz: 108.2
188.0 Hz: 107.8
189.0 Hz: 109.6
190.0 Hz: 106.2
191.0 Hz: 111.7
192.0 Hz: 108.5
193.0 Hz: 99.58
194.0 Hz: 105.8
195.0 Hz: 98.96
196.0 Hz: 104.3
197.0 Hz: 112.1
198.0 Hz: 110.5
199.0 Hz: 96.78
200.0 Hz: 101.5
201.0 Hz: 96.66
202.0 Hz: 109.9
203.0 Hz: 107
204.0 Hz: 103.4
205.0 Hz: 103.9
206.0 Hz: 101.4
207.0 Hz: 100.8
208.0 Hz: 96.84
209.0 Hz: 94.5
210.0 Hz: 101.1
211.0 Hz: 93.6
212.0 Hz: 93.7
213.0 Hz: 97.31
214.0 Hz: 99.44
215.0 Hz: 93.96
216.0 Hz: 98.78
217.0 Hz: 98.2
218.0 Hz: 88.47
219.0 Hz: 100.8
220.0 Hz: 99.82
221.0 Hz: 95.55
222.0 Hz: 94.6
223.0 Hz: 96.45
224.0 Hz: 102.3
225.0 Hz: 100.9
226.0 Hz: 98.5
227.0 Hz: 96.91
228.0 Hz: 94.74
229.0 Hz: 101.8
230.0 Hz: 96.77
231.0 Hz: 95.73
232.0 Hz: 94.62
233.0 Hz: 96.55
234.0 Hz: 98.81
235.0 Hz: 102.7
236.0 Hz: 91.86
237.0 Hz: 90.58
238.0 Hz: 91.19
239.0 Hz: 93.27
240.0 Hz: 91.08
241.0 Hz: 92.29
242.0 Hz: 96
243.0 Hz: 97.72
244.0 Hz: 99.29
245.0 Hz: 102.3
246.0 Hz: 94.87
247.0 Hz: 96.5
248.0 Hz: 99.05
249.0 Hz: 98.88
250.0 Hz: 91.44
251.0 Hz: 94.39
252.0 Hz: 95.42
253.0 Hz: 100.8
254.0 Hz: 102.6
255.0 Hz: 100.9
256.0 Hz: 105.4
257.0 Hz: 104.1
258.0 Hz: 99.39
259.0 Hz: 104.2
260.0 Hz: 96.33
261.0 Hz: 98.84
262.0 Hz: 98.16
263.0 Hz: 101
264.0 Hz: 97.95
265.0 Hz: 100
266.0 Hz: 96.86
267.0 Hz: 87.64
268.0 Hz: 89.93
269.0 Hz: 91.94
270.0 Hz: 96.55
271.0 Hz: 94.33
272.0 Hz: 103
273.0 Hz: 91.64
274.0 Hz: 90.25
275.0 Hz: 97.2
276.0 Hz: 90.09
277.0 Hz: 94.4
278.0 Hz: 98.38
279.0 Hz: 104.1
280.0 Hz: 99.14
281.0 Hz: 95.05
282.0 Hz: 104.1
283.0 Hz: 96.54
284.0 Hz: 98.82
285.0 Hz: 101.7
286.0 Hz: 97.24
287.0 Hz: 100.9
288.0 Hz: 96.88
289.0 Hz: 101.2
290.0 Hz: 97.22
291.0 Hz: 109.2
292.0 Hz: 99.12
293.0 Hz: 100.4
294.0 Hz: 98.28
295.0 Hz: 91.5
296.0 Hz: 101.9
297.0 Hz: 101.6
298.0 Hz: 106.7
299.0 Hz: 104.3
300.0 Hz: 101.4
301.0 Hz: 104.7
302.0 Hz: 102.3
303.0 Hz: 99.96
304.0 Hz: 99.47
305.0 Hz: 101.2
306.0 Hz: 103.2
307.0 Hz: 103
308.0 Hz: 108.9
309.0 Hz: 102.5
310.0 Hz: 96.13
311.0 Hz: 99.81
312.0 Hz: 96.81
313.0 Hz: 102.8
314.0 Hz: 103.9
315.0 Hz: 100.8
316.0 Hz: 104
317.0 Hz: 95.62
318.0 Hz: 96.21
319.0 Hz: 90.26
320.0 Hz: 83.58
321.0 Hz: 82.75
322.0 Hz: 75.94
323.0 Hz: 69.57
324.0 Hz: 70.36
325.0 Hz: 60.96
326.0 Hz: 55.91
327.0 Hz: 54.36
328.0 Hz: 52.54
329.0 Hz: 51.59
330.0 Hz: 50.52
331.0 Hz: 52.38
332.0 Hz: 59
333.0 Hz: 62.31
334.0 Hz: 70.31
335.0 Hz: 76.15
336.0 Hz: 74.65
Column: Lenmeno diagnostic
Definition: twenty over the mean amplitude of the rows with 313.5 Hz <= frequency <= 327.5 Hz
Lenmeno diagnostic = 0.245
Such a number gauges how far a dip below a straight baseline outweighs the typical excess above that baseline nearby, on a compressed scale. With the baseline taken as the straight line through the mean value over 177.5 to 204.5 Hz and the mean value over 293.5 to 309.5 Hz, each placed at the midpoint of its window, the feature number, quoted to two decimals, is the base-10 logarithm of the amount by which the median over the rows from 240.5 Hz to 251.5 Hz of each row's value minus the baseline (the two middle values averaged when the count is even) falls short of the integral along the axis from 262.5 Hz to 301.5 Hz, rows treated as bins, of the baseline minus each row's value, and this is 2.23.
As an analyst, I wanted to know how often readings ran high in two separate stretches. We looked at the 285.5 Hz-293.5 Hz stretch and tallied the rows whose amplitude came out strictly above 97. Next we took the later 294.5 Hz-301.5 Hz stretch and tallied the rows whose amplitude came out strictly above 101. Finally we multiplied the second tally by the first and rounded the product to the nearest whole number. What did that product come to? 42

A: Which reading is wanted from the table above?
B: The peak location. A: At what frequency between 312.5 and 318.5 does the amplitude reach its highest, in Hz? 316.0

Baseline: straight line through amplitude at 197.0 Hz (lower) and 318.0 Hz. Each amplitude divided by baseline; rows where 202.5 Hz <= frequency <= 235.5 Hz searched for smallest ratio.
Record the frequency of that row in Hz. 218.0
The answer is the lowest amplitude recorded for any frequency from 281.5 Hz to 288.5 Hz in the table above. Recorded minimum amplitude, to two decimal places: 96.54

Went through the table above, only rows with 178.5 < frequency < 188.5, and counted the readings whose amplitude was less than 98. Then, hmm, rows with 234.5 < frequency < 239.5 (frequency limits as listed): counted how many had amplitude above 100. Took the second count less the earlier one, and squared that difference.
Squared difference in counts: 1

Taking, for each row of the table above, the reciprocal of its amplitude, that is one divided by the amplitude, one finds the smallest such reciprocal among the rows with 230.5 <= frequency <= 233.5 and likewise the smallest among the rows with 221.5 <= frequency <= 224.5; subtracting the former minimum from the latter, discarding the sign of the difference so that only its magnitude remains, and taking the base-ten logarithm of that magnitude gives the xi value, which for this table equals -3.23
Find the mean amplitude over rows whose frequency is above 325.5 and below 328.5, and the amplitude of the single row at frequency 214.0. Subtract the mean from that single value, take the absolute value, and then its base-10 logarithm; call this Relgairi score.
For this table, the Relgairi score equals 1.7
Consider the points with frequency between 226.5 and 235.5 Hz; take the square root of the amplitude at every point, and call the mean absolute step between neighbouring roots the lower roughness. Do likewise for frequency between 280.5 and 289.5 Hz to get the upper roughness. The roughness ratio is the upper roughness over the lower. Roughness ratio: 1.6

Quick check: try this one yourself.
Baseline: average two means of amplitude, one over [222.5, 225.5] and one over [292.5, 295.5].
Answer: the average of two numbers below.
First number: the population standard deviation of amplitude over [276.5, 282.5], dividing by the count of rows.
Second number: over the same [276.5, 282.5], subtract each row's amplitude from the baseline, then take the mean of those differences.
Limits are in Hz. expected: 1.5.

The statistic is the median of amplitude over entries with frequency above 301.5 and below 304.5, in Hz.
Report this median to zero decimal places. 100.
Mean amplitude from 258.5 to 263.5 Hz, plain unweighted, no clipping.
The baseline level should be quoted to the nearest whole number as 100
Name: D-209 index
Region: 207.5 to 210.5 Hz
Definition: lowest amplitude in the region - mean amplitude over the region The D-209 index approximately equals -3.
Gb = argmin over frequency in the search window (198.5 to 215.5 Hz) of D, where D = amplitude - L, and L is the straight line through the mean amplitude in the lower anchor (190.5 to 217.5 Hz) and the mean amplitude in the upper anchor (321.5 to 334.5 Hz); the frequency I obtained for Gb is 199.0 Hz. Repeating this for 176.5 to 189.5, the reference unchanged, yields 178.0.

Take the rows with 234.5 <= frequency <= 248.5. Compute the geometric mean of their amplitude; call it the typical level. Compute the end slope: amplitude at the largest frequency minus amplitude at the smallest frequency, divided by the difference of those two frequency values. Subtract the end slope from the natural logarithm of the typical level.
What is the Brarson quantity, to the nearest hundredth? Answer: 4.84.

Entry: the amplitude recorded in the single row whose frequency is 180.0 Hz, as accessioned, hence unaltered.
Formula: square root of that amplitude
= 10.0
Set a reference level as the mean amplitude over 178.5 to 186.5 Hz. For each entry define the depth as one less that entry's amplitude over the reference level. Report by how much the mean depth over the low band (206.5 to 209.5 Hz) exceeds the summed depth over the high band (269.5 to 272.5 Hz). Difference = -0.11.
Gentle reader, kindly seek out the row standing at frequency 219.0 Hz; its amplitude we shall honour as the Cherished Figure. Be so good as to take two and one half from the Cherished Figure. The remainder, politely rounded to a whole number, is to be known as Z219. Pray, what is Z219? 98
